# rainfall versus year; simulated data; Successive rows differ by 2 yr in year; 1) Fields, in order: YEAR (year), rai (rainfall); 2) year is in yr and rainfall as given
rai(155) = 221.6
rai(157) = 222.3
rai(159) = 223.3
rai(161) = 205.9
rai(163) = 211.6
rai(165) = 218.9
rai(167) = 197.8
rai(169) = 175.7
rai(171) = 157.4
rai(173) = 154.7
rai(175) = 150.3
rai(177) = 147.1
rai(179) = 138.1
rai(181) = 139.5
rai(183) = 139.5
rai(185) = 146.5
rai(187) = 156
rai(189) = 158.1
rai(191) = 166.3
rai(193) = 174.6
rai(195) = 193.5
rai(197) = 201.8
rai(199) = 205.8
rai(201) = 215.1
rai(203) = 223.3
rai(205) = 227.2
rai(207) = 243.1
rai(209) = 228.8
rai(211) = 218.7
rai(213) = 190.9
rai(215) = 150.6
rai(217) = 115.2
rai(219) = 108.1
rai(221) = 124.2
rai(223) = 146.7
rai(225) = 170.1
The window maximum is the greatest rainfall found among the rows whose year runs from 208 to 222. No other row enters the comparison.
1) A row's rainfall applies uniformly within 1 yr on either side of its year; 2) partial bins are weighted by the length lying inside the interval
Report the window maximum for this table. 228.8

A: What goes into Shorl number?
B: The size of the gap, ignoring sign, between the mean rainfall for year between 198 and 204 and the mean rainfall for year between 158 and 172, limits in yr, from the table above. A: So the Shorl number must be 16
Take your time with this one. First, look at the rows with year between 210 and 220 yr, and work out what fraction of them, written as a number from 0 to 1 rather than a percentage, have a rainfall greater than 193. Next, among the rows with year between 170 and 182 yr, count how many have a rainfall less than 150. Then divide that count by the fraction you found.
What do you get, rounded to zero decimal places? 15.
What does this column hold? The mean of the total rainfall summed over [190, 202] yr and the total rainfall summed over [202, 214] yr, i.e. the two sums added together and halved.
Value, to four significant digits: 1245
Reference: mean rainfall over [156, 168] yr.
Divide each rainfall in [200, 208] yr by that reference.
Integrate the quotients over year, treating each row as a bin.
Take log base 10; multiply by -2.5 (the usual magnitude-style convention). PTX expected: -2.33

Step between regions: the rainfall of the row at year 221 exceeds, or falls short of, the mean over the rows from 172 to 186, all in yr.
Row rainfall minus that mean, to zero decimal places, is -21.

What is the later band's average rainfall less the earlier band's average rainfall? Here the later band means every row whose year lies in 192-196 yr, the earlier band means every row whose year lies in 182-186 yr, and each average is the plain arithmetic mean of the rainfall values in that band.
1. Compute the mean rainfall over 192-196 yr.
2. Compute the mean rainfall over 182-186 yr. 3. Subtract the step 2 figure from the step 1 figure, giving 41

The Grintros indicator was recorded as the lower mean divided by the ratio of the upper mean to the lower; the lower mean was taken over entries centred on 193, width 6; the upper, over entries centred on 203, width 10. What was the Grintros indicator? 142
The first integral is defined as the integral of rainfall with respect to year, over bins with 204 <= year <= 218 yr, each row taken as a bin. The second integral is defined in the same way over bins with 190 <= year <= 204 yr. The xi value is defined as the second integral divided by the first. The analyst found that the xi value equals 1.00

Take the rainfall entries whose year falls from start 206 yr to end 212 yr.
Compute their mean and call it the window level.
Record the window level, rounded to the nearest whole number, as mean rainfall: 230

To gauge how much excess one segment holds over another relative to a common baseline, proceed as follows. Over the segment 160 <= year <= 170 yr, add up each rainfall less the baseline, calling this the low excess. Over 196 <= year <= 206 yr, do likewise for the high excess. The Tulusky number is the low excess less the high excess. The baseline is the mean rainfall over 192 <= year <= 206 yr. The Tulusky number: -63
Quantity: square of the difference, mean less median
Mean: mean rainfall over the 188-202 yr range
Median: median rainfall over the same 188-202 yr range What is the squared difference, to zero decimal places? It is 32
